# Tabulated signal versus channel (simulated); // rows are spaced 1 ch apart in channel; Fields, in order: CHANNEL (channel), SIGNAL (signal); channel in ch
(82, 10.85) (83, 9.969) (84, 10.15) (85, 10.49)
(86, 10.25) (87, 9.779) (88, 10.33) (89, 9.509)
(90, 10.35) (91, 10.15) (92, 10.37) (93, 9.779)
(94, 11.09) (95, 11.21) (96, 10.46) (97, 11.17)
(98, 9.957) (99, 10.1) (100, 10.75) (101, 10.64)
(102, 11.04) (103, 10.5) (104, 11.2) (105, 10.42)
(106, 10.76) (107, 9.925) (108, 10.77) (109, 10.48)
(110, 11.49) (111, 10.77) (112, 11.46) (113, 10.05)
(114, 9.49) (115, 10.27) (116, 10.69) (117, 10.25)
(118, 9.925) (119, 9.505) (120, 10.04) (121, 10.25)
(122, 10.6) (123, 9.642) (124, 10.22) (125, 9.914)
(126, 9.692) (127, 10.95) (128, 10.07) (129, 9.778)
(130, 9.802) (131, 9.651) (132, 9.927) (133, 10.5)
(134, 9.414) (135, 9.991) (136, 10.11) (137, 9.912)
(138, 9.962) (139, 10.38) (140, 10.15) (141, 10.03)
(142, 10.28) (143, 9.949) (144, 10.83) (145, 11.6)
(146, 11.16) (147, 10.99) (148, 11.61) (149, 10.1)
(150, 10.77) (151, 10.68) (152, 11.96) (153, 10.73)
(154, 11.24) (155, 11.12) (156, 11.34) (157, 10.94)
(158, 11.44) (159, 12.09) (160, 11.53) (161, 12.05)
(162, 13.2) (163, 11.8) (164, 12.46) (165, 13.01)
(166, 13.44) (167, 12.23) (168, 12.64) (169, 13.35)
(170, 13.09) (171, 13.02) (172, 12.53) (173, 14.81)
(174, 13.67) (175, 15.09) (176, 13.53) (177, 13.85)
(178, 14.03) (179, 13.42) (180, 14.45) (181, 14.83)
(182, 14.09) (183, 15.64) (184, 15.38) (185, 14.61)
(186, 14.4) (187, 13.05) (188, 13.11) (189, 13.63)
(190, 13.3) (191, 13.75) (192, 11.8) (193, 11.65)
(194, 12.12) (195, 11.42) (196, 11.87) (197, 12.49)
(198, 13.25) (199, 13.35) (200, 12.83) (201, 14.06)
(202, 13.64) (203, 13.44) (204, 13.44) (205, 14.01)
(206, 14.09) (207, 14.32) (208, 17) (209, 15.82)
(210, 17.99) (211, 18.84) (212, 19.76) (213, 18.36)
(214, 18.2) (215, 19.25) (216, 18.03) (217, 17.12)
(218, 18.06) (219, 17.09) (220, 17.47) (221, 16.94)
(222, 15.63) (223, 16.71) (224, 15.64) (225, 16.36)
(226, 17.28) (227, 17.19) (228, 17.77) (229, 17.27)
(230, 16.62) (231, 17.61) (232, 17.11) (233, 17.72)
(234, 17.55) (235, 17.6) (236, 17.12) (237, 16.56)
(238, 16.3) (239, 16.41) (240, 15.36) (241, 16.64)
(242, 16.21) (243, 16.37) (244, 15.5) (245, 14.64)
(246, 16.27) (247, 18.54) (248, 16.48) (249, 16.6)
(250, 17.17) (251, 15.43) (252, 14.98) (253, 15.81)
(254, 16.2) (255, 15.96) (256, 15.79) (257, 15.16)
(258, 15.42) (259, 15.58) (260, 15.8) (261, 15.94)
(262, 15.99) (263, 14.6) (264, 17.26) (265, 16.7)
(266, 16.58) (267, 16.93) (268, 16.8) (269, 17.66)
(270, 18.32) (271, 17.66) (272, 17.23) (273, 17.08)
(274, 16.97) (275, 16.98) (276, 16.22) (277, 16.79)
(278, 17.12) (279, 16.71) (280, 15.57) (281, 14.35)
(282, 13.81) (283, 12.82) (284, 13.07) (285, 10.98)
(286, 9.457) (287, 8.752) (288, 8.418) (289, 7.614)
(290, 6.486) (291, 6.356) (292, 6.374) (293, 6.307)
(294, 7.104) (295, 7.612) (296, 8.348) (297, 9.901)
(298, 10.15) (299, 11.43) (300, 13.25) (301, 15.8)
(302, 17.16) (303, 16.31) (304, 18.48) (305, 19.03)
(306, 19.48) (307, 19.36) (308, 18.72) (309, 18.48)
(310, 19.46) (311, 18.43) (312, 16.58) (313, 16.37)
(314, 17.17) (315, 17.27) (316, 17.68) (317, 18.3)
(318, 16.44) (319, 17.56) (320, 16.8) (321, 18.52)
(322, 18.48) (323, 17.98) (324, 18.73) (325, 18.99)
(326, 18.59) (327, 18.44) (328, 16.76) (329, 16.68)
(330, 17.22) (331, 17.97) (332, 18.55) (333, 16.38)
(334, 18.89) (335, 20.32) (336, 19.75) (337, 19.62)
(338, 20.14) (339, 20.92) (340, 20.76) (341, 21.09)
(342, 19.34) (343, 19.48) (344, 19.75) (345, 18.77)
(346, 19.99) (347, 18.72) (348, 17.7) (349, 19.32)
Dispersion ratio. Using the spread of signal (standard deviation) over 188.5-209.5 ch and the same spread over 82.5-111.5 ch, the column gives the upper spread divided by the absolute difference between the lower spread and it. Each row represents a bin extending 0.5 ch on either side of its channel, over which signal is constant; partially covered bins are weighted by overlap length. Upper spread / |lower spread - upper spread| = 1.6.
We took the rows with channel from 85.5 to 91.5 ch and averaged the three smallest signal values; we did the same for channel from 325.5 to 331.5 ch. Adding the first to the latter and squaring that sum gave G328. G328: 713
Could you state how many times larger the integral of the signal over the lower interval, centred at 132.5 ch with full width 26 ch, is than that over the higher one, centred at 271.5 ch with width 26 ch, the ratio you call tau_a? 0.63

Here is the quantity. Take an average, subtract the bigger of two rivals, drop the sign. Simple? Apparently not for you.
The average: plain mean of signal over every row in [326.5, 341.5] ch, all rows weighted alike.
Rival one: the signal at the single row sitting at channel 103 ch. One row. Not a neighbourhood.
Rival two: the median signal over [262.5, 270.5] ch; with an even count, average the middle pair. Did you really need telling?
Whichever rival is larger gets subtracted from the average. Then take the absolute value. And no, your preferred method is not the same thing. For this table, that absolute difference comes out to 2.0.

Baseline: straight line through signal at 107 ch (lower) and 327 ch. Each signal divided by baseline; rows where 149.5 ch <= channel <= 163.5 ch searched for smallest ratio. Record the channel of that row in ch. 153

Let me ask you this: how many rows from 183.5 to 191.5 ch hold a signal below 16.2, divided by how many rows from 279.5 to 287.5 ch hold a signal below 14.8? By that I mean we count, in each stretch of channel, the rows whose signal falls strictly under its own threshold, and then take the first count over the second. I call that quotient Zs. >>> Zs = 1.14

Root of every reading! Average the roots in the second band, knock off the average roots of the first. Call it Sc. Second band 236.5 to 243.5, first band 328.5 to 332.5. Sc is -0.2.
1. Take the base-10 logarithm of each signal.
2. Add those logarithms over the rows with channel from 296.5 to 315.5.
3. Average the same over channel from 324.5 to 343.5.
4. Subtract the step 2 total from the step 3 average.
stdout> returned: -21.7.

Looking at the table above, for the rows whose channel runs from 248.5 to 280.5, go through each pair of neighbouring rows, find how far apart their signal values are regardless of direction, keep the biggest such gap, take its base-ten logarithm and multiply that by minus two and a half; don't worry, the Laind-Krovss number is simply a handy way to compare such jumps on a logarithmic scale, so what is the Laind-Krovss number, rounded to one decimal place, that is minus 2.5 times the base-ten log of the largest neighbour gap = -1.1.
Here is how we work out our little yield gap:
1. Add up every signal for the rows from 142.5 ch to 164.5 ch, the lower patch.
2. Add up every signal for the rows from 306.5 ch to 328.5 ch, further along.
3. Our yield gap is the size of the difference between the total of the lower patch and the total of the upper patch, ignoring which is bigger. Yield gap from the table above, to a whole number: 146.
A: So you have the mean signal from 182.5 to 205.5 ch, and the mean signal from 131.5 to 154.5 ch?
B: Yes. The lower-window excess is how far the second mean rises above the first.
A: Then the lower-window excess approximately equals -3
